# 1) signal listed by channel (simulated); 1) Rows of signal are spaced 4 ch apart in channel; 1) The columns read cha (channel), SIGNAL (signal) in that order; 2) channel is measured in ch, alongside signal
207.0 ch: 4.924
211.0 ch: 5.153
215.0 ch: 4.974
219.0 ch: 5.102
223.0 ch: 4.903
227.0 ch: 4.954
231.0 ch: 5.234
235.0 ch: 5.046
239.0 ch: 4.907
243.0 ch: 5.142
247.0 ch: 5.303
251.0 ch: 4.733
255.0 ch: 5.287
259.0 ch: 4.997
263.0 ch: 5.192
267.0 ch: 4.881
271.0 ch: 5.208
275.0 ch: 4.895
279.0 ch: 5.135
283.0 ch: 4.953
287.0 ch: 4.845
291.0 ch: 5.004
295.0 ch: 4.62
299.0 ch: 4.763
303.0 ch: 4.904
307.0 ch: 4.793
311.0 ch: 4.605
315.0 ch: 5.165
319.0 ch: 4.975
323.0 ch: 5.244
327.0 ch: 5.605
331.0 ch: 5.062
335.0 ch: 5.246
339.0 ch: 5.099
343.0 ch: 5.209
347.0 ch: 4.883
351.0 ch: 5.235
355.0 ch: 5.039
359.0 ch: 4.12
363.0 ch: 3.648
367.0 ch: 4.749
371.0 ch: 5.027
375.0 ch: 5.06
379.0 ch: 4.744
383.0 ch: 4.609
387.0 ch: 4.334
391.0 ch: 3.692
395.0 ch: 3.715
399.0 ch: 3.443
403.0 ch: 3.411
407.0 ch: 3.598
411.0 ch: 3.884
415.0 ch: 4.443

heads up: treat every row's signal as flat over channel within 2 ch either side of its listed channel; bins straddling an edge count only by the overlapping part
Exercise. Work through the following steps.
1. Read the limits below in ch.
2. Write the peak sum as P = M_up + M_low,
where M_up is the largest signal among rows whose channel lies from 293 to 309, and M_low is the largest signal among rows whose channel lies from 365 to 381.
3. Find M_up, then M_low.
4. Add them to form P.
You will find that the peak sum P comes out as 10.0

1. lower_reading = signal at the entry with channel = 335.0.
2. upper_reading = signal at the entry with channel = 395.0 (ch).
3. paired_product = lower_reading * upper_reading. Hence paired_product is 19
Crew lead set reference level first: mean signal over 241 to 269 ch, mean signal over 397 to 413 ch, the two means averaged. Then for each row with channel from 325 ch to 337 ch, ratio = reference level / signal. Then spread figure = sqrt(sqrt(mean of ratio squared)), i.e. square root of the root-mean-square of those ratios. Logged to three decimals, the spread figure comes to 0.905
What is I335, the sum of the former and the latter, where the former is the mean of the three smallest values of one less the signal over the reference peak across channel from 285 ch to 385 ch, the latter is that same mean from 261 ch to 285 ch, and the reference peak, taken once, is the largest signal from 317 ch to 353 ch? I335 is 0.12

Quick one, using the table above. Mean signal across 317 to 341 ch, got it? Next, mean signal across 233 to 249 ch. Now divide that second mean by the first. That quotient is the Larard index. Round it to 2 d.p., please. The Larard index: 0.98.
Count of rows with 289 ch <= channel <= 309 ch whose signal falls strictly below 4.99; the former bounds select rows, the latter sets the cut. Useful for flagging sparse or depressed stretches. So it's 4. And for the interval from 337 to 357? 1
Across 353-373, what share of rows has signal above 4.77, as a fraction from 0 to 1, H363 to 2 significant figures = 0.40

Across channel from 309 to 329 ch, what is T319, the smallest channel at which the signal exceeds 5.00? 315.0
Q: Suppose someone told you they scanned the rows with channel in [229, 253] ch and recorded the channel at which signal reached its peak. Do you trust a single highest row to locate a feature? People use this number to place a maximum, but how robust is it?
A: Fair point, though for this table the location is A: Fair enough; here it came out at 247.0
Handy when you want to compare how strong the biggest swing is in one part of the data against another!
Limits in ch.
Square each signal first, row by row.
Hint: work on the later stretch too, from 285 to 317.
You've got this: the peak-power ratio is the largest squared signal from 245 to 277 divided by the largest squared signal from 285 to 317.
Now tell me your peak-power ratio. 1.05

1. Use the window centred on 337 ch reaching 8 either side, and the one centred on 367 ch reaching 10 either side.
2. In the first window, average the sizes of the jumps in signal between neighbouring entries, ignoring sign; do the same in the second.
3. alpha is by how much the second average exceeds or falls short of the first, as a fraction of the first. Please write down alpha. 2.2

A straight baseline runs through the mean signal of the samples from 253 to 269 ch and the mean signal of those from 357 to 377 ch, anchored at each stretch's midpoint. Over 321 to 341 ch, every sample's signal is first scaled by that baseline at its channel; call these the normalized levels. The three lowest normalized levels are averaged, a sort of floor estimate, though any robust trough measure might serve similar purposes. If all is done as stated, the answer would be 1.09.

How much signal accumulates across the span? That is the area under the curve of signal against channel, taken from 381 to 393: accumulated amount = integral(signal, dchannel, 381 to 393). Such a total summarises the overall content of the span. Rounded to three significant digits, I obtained 50.5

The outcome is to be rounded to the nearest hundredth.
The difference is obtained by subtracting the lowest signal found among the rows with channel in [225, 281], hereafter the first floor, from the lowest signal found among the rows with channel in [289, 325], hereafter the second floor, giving -0.13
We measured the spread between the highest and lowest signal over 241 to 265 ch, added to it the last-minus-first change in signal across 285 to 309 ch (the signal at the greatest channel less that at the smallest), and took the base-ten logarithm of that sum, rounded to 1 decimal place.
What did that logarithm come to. -0.3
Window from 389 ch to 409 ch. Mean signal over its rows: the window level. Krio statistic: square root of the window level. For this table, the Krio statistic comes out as 1.890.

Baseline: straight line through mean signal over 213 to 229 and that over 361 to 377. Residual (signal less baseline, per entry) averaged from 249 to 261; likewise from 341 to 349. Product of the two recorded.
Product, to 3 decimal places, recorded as 0.039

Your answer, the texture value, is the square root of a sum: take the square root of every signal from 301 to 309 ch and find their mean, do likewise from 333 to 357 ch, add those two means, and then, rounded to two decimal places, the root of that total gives 2.11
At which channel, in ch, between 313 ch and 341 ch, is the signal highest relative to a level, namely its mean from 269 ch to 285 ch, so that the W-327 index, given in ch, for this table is 327.0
